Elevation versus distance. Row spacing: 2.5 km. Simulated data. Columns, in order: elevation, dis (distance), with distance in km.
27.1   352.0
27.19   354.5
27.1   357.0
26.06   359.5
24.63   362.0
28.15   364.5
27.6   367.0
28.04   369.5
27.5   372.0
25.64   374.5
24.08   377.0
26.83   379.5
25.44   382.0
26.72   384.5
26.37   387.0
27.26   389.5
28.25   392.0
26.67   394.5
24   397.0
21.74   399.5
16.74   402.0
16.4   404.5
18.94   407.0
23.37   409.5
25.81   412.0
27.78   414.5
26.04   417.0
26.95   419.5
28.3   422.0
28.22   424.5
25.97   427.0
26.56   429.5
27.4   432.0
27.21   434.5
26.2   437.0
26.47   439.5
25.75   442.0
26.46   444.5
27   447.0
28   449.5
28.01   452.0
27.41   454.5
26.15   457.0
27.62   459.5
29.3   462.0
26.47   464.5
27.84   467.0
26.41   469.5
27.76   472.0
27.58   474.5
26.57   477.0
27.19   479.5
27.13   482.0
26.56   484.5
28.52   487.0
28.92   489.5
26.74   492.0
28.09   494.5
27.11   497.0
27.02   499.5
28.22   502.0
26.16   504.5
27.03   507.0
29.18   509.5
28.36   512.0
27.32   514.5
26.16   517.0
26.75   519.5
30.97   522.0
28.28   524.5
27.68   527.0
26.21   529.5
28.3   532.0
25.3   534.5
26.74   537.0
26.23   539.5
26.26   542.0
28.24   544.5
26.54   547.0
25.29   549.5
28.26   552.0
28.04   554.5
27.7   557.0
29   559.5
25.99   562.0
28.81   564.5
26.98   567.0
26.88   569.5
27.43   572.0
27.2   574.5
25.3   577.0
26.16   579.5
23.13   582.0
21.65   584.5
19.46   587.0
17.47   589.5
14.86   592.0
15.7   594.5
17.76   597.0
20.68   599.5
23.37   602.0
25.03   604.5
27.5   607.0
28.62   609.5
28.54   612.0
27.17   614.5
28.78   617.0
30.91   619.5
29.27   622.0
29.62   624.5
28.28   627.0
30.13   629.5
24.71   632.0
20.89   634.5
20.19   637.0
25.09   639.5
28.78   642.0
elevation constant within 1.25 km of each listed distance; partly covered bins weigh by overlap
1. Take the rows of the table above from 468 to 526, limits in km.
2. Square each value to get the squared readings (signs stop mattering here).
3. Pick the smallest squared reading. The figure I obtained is 684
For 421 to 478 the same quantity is 663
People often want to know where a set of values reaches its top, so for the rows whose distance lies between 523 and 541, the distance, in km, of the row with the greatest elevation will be 532.0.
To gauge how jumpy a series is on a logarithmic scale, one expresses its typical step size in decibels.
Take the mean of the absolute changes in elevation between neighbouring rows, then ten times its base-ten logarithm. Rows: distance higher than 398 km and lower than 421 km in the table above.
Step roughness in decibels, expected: 3.8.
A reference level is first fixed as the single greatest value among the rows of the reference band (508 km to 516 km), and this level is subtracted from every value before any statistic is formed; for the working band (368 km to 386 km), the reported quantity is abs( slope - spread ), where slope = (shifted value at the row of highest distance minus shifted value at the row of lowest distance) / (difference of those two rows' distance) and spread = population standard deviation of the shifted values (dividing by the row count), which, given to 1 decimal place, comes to 1.3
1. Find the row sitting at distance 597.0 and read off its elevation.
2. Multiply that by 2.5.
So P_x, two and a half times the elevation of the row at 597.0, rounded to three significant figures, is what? 44.4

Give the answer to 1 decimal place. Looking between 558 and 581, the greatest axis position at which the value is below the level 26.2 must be 579.5 km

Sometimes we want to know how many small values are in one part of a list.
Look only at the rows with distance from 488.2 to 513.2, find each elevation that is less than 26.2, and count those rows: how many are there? 1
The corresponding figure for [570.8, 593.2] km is 7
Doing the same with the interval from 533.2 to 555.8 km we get 2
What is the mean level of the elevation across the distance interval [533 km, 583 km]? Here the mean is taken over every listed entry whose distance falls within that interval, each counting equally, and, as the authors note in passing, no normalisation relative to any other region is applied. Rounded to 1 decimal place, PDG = 26.8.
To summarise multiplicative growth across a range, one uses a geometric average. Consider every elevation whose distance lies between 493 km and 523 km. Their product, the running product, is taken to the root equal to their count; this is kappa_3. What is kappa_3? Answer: 27.7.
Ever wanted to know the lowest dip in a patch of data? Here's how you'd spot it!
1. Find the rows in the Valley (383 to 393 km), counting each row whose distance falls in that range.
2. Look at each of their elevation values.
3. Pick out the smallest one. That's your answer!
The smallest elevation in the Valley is 26.37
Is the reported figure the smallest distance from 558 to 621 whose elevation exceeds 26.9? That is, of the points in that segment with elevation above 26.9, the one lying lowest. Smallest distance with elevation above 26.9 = 559.5 km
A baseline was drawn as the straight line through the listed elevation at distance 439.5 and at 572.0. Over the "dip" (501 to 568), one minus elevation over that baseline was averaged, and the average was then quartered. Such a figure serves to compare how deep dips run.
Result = -0.002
